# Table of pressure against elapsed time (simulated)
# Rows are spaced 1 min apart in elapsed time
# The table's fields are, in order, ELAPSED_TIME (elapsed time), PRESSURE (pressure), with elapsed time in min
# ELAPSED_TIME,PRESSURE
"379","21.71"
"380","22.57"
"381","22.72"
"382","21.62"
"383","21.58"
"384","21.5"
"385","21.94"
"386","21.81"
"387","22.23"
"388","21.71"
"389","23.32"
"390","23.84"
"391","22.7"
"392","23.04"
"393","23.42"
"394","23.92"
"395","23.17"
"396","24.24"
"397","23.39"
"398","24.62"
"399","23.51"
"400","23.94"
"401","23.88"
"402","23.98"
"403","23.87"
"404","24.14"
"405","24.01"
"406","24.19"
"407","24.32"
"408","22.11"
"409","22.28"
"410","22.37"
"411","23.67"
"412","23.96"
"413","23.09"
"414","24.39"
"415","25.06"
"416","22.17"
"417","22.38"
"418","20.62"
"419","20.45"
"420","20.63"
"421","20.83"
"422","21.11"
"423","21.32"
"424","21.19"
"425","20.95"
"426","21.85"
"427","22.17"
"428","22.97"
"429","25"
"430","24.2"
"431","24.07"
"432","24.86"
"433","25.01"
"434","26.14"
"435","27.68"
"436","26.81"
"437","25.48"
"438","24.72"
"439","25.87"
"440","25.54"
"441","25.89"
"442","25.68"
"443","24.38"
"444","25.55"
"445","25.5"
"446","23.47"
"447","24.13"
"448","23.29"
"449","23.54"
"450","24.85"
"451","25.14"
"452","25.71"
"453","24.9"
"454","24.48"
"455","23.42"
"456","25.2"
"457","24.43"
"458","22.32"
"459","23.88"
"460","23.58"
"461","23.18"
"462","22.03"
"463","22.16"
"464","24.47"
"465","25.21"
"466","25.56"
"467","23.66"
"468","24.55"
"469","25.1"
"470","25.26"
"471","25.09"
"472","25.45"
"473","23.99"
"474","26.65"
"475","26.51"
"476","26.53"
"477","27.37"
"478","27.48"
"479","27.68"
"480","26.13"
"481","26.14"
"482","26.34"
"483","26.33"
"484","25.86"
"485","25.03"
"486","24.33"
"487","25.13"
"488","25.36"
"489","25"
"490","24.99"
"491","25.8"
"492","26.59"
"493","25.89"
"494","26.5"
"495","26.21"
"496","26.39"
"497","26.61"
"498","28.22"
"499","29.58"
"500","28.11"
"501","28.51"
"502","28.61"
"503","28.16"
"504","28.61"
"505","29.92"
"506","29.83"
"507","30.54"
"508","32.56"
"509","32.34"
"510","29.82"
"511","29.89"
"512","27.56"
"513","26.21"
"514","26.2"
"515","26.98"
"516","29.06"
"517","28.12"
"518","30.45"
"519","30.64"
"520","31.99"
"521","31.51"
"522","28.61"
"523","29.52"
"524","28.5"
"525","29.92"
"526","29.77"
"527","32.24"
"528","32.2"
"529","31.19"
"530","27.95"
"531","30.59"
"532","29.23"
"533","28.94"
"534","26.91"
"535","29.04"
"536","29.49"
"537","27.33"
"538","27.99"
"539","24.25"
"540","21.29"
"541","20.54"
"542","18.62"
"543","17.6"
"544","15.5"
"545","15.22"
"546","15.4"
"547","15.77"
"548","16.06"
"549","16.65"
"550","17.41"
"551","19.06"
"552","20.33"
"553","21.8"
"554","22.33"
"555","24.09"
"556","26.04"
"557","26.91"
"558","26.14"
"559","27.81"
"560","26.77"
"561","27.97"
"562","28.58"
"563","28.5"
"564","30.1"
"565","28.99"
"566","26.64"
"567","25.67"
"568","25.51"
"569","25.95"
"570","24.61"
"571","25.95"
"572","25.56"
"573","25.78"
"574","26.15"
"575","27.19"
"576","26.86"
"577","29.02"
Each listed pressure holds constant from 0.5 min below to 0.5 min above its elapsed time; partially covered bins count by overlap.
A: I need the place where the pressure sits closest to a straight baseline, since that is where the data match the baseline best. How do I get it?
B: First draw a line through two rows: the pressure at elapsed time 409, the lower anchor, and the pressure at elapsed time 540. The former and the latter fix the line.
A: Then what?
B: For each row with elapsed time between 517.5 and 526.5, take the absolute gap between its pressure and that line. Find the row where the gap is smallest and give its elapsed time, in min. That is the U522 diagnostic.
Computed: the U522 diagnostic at 524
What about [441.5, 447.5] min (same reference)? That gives 446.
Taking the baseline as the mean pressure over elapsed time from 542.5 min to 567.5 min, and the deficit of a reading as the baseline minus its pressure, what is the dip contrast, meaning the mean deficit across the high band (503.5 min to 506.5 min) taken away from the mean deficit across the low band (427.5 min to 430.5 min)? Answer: 5.4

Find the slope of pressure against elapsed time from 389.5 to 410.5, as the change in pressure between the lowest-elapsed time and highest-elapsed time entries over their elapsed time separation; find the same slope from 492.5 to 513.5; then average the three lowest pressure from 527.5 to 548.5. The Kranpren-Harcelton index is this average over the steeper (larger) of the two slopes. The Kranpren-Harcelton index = 961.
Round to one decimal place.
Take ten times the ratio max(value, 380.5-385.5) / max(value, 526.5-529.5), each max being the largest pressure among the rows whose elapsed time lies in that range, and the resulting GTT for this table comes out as 7.0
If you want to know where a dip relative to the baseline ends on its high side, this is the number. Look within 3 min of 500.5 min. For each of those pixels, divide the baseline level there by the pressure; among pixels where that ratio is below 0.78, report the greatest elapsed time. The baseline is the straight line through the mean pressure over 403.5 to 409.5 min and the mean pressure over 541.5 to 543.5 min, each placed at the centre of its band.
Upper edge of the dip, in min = 503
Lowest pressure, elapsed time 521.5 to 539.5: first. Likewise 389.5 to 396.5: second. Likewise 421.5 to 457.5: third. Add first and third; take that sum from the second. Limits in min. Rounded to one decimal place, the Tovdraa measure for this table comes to -22.5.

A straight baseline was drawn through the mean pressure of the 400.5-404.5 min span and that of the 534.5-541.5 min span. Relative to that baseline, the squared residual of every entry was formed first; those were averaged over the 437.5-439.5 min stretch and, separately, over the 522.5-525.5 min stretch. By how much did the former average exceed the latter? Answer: -14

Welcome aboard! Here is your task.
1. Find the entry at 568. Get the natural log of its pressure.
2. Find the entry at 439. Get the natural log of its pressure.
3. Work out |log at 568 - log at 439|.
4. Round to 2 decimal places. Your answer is 0.01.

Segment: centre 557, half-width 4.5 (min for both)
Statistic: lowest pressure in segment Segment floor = 21.8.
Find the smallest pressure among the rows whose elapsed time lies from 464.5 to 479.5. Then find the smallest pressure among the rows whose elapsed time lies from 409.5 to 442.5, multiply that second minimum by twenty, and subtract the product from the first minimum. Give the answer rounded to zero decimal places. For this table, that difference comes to -385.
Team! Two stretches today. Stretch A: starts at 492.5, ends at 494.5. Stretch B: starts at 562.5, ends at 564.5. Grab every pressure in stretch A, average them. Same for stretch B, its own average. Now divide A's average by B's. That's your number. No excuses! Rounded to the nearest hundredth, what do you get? 0.89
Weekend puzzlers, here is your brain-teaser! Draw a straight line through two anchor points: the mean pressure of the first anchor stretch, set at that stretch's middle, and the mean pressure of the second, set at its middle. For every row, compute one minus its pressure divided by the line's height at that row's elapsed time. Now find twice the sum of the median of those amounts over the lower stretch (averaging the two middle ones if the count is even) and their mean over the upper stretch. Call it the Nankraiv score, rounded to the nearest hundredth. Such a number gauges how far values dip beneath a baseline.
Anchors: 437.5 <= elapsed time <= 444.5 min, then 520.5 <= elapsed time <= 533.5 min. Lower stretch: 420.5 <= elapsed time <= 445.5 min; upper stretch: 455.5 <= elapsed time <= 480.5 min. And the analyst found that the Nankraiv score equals 0.15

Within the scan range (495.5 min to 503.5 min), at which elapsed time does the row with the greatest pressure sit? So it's 499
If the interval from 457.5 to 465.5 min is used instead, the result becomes 465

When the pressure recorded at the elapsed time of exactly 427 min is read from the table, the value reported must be 22.17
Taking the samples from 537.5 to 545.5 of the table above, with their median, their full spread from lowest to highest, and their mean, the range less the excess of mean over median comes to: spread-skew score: 12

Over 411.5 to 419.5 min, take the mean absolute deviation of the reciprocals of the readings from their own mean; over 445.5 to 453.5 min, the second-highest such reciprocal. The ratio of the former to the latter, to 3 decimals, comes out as 0.062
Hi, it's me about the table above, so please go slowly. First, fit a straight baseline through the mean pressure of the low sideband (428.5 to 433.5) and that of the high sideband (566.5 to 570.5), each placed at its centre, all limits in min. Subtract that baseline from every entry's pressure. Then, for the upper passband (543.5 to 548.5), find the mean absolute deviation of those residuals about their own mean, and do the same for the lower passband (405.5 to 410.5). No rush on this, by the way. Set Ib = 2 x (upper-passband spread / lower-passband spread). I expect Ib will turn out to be 1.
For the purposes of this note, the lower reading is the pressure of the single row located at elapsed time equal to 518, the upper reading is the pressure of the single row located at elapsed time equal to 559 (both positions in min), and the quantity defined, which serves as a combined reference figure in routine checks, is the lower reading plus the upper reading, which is 58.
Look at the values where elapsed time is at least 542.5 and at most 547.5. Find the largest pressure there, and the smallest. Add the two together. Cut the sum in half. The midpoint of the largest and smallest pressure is 16.4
